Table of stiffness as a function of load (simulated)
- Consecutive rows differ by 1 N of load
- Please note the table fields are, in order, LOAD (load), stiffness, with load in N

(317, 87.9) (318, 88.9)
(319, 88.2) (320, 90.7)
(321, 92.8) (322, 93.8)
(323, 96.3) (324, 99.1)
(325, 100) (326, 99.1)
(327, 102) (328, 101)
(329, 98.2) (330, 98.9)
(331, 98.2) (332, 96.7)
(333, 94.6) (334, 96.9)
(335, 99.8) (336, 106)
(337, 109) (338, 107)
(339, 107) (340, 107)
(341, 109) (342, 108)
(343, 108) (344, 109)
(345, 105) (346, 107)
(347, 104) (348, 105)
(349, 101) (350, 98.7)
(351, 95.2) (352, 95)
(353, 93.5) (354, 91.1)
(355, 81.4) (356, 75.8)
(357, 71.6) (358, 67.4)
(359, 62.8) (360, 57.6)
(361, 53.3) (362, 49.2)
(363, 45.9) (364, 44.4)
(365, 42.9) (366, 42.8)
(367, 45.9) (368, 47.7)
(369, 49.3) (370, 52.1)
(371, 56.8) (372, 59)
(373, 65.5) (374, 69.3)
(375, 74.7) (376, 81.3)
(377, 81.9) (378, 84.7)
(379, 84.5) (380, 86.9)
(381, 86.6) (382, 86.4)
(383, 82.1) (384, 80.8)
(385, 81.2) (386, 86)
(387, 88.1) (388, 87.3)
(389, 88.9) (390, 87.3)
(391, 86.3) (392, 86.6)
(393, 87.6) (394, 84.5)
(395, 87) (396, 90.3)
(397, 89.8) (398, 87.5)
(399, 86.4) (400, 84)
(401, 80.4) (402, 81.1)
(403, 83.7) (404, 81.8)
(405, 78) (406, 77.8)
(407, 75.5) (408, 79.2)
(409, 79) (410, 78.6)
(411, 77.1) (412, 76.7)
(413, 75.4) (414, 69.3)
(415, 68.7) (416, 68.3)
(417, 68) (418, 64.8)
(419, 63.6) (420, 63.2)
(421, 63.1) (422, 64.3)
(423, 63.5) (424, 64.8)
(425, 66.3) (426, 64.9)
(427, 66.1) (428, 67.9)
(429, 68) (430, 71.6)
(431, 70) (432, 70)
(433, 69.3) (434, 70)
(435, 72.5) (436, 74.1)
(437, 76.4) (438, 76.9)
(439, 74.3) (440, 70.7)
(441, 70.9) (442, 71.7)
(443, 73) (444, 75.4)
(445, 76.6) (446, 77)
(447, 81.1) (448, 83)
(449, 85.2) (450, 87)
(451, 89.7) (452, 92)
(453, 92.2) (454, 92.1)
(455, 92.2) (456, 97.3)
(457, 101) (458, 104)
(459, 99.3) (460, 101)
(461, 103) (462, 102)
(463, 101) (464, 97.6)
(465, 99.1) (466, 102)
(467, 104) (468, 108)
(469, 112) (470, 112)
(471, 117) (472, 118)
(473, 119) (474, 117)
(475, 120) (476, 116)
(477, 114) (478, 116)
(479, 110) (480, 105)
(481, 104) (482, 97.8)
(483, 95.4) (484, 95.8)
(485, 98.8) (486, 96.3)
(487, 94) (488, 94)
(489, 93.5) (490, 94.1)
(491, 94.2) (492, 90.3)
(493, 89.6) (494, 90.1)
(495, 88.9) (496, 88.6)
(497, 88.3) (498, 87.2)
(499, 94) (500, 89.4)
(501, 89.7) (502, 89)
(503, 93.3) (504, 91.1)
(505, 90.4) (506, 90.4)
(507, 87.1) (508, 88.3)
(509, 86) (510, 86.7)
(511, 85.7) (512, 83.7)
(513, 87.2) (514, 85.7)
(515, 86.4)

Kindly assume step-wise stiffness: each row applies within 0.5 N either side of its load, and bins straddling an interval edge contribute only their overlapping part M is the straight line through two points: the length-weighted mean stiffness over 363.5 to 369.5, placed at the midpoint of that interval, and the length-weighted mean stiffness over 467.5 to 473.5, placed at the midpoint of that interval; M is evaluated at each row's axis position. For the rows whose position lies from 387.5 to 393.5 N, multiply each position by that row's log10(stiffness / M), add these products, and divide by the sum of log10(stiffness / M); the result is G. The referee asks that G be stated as 390.4 N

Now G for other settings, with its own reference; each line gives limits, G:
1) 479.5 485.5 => 482.8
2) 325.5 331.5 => 328.4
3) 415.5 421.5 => 418.9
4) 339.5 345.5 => 342.4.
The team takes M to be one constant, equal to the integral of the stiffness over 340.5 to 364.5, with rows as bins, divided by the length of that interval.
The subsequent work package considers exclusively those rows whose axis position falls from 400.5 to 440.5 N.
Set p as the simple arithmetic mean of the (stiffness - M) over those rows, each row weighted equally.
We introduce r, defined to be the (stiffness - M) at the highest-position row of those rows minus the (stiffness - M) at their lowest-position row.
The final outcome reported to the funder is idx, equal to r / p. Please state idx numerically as 0.7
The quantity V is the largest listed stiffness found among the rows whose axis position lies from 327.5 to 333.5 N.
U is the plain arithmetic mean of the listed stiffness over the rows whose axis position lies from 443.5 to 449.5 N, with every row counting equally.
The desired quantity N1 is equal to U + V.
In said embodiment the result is 181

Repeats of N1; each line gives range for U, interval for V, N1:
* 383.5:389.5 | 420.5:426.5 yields 152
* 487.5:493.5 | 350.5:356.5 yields 188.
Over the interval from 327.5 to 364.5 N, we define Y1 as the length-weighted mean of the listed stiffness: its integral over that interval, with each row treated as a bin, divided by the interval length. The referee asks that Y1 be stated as 91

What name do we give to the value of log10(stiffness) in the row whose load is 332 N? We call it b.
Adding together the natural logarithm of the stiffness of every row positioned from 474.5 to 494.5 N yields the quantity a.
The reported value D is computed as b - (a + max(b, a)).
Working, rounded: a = 92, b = 1.99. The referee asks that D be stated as -182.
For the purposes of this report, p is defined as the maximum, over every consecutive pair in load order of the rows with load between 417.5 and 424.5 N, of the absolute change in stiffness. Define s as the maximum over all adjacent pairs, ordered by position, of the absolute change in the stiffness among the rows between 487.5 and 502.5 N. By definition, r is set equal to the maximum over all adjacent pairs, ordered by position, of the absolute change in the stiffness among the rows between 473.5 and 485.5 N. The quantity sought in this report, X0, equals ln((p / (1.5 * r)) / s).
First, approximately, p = 1.3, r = 6.2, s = 6.8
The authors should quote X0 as -3.88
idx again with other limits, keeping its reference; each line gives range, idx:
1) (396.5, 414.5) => 4.2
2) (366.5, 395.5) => -5.0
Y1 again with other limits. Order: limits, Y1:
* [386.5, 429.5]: 77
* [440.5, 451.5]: 79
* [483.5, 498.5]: 92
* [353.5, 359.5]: 75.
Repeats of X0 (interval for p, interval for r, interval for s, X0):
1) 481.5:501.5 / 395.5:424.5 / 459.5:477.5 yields -1.91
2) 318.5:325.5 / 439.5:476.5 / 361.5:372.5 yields -2.55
